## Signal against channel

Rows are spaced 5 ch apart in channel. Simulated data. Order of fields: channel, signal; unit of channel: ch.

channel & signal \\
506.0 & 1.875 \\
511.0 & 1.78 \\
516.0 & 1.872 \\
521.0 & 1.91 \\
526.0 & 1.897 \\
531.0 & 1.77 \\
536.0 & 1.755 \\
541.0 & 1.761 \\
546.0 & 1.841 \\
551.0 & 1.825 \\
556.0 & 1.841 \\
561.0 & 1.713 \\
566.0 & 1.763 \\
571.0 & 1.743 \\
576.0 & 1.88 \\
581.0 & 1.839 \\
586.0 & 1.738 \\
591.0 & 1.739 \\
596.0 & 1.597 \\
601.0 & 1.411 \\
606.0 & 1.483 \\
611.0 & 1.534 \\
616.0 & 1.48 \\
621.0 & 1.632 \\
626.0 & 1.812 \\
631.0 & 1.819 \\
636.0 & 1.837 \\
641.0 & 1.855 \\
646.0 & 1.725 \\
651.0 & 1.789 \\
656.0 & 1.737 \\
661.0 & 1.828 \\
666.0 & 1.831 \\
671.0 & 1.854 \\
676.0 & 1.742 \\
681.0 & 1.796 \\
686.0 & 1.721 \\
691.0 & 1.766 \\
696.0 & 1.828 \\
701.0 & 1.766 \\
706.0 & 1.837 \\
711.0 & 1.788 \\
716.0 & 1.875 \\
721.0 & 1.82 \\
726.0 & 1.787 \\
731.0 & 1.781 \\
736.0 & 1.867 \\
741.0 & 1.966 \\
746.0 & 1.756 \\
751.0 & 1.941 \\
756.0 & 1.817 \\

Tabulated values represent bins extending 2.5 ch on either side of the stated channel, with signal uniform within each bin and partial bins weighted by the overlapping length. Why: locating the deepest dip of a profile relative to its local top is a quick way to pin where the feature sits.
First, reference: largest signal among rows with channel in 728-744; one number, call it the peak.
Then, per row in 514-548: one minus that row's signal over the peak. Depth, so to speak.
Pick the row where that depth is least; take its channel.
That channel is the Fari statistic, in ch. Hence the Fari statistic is 521.0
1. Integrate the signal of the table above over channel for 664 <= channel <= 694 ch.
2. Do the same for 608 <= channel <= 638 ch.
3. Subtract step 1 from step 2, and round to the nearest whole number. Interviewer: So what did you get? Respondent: -3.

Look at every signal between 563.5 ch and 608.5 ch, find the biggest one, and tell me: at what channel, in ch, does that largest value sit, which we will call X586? 576.0 ch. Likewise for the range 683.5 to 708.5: 706.0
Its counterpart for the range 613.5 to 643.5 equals 641.0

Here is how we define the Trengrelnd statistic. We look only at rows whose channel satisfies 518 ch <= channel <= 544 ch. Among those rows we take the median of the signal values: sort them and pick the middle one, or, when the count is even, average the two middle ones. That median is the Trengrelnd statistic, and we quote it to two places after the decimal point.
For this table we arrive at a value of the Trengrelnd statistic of 1.77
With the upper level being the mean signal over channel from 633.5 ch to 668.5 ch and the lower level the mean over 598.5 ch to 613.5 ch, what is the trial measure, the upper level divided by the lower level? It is 1.22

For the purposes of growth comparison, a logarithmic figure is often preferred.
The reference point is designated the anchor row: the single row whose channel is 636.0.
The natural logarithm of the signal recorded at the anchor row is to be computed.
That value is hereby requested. 0.61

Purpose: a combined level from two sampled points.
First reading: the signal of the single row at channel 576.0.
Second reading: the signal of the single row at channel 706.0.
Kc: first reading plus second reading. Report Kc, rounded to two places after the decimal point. 3.72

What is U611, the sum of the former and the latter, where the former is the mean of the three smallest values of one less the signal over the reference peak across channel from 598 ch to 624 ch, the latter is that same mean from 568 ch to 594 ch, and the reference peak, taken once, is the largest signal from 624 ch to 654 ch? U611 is 0.18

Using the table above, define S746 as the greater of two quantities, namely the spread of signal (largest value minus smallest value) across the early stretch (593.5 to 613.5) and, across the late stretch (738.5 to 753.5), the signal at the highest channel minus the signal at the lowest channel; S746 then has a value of 0.186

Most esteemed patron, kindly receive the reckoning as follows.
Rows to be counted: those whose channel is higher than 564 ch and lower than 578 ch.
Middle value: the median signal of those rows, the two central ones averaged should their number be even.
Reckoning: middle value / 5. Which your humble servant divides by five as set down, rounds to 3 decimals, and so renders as 0.353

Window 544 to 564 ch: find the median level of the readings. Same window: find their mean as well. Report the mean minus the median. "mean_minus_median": -0.03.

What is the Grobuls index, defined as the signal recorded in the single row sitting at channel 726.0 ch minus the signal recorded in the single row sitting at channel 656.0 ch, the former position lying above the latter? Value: 0.05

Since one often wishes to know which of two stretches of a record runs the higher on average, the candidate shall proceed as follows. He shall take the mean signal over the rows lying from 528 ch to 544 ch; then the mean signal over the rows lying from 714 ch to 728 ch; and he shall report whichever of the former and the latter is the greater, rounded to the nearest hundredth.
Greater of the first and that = 1.83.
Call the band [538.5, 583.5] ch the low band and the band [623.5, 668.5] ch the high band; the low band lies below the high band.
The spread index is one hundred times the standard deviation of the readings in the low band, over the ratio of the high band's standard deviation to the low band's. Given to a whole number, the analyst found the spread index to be 7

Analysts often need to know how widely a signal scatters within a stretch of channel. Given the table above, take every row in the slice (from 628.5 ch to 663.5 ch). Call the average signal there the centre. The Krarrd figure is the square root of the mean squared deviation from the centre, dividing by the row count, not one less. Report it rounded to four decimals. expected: 0.0467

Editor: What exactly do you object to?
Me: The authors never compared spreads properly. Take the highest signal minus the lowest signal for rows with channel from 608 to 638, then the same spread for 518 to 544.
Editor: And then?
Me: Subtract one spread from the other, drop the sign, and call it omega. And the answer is 0.20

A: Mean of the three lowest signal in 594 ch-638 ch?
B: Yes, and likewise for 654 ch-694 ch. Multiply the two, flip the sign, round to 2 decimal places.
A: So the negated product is -2.53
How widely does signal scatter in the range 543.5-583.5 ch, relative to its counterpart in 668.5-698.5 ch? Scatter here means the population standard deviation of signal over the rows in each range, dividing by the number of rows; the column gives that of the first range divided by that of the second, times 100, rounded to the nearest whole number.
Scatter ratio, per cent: 117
